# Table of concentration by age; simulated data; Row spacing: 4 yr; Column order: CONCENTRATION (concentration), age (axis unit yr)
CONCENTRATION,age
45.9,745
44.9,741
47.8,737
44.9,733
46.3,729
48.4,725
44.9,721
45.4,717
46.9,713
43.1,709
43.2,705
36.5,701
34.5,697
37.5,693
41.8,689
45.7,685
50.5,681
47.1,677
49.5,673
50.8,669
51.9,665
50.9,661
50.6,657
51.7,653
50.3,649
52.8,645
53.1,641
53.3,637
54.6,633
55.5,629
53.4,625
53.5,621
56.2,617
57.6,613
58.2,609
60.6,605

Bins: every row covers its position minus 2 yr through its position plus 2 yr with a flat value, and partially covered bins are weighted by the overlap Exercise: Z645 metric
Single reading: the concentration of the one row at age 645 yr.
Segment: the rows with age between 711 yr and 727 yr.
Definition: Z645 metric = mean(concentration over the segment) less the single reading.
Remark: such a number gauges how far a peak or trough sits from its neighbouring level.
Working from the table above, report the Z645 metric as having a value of -6.4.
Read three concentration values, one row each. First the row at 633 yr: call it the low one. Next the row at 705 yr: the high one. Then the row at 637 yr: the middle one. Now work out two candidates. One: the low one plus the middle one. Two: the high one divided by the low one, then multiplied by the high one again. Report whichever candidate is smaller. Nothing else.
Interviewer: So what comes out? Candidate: 34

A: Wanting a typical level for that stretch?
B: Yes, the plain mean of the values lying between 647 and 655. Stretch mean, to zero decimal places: 51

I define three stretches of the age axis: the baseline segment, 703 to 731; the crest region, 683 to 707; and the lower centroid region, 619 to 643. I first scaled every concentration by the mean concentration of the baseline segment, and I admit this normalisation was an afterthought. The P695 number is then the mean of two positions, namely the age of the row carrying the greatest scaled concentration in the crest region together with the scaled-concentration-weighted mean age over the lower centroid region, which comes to 658.0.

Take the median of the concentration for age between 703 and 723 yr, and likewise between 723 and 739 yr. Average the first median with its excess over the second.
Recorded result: 21.4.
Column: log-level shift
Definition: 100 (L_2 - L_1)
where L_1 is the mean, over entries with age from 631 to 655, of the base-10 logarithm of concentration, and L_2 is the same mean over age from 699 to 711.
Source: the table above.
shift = -11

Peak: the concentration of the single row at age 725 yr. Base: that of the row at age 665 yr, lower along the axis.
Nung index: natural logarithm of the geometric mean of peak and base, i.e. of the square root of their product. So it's 3.9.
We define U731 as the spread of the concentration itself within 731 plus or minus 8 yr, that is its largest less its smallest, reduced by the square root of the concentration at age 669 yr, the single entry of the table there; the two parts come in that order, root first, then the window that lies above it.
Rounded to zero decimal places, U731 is -4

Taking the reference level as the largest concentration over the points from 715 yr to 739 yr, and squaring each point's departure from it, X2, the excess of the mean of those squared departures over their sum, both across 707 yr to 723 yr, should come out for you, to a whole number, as -39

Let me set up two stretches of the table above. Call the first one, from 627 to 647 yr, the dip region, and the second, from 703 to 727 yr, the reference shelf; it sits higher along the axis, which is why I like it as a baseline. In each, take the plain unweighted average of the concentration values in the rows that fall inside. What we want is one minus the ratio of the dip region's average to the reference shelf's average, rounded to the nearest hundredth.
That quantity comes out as -0.19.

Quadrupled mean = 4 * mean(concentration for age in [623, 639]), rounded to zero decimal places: 217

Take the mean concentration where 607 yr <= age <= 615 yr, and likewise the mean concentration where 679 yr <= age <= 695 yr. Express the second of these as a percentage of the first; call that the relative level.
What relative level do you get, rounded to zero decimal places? 76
